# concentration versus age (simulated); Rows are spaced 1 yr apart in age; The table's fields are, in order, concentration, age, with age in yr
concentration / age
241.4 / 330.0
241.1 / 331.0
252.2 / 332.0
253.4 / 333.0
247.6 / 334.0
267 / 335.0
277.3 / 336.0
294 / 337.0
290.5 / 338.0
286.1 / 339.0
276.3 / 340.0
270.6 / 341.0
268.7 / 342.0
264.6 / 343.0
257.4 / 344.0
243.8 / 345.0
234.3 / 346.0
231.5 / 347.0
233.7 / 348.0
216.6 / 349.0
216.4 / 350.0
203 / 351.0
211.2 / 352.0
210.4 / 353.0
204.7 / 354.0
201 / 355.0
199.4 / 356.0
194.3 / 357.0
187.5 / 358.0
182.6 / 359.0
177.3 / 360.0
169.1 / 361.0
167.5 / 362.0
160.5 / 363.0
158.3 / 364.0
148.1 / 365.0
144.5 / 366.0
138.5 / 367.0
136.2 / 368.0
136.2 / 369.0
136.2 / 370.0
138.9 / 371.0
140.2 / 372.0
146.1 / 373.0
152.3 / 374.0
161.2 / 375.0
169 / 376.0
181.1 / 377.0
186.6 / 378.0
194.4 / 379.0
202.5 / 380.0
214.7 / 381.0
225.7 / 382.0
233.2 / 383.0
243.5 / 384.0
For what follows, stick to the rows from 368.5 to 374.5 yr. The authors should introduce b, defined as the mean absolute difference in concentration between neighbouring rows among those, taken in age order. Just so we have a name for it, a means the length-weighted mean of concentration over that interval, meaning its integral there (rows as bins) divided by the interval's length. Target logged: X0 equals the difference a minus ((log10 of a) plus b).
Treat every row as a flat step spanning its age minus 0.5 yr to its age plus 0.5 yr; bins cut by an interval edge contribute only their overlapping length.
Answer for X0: 136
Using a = 142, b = 3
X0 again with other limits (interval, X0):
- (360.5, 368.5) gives 146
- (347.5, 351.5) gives 205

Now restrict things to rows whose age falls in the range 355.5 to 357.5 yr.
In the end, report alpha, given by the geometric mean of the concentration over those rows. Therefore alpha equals 197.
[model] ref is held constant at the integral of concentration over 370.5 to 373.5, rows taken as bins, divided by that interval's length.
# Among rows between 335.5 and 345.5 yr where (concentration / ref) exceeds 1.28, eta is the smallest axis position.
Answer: 336.0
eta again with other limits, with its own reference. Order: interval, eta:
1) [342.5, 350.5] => 343.0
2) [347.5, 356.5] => 348.0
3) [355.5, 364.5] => 356.0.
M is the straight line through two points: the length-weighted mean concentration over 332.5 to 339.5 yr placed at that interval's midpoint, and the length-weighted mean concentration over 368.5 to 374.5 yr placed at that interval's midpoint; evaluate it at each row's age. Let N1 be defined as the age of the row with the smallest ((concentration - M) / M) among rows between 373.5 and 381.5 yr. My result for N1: 374.0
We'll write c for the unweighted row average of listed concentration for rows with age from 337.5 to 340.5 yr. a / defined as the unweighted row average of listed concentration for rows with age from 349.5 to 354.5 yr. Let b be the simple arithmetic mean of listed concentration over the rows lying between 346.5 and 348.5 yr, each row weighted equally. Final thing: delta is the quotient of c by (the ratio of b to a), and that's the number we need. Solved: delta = 256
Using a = 209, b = 233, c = 284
